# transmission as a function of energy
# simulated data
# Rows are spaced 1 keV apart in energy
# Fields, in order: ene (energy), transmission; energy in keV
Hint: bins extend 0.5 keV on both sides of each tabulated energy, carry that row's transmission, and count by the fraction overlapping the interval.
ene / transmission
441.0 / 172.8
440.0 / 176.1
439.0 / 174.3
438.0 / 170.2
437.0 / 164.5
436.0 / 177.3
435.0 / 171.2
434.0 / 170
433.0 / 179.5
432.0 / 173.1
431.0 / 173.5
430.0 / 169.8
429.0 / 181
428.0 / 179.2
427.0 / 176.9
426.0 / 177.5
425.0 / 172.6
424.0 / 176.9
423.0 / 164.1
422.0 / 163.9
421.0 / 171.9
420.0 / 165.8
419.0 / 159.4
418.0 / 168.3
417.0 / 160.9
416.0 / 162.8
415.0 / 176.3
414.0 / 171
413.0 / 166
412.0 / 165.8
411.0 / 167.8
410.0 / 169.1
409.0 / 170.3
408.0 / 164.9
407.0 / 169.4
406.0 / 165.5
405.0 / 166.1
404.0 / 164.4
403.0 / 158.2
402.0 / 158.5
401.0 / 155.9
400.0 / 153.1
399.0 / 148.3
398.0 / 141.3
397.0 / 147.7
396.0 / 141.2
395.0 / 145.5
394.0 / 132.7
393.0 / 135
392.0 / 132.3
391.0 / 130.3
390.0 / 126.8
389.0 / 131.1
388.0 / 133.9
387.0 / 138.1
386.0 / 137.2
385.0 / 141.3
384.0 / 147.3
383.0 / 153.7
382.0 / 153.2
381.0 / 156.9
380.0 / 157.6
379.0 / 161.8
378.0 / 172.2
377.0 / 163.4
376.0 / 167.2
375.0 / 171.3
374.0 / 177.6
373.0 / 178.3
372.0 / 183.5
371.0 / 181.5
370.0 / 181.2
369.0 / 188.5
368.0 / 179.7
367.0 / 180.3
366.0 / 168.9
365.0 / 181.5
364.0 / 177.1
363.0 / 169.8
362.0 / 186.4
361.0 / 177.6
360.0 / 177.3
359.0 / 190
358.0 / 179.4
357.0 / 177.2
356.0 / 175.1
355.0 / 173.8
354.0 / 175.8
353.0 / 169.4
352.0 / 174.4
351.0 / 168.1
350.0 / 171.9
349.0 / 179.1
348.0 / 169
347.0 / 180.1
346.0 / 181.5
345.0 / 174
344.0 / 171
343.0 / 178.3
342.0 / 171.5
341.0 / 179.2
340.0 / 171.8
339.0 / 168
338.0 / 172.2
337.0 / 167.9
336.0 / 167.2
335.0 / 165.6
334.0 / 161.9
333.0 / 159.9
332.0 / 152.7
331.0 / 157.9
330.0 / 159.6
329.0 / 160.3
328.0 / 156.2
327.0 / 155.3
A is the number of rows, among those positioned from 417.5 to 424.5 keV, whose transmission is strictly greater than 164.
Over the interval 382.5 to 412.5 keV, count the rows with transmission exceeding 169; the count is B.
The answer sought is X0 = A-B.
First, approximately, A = 5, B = 3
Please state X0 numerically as 2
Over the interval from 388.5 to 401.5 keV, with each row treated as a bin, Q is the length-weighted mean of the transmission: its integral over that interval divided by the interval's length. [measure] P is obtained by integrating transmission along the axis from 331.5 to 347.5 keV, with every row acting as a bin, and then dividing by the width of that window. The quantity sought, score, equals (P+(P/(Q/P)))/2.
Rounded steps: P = 170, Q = 140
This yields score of 188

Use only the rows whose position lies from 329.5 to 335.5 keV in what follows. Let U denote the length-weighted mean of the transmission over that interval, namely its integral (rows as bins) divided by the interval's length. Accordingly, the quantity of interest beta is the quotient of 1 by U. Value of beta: 0.0063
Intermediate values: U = 160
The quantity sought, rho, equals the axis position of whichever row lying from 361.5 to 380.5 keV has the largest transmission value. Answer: 369.0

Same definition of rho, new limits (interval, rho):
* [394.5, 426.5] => 426.0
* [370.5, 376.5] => 372.0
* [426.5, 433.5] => 429.0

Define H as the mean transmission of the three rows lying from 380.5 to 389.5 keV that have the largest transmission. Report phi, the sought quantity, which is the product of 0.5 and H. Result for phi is 77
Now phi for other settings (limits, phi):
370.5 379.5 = 91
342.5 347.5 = 90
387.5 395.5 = 69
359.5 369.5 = 93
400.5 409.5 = 84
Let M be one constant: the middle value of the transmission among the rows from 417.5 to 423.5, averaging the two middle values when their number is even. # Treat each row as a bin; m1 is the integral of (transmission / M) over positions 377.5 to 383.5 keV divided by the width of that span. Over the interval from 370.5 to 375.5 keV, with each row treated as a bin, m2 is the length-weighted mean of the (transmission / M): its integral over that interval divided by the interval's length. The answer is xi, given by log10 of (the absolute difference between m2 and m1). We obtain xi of -0.93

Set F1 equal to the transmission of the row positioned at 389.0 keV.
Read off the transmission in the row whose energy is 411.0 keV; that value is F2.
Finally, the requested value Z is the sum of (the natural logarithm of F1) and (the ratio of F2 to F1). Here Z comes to 6.16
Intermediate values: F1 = 131.1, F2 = 167.8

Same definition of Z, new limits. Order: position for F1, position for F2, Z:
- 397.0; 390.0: 5.85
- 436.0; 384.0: 6.01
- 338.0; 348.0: 6.13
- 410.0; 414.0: 6.14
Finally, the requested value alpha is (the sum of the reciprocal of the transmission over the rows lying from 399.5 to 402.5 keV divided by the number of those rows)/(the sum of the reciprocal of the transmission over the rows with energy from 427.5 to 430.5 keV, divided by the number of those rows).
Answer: 1.13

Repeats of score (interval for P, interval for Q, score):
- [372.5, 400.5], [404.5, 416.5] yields 141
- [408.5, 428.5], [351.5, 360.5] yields 166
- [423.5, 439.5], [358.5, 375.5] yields 172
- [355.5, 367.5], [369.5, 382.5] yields 183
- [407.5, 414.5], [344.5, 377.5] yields 164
